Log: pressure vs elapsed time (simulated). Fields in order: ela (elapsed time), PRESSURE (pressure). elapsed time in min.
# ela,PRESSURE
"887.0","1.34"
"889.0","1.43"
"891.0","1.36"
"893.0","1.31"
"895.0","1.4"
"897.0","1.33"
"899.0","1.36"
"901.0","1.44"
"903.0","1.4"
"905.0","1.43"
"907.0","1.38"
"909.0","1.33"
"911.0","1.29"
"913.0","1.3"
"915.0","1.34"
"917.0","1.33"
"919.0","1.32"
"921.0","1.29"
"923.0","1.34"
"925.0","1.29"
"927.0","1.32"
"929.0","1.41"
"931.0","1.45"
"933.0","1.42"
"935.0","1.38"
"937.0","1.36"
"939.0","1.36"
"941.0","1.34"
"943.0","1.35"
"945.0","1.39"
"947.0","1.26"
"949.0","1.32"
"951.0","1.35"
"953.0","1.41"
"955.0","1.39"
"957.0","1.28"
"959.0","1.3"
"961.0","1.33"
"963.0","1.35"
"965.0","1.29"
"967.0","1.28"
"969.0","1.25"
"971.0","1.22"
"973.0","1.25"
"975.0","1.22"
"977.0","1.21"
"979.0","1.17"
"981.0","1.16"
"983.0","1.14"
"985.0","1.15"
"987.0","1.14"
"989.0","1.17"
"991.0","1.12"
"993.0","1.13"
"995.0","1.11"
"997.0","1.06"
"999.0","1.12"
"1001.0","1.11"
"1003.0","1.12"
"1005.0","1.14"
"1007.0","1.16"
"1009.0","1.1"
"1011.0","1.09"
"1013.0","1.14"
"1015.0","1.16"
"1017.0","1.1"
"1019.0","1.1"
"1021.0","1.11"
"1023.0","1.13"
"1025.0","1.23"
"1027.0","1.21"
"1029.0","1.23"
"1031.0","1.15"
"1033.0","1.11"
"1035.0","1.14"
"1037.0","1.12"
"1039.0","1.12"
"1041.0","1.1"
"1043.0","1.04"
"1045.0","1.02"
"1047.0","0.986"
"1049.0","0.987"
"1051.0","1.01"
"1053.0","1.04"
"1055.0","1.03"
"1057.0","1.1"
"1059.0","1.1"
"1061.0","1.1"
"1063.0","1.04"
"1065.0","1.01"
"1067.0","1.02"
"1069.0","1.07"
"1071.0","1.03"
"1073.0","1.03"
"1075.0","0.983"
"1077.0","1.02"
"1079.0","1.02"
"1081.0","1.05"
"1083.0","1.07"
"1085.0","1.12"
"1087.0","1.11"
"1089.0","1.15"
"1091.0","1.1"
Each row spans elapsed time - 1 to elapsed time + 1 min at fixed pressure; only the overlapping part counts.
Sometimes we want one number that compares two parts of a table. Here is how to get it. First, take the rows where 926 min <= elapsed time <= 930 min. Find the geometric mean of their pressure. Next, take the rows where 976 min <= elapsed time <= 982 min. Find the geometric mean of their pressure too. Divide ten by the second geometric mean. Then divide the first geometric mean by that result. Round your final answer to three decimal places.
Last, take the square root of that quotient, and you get 0.401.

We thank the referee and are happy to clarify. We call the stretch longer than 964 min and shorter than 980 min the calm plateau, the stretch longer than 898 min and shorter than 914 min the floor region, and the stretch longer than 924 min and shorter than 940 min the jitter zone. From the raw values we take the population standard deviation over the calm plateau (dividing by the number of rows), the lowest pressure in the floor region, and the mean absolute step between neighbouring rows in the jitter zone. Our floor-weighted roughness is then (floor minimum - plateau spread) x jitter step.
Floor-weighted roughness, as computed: 0.045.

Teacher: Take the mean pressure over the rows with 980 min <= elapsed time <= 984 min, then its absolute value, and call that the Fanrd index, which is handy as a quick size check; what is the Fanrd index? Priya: 1.15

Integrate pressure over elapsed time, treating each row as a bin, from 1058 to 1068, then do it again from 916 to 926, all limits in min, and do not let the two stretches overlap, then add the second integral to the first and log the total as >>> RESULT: 23.7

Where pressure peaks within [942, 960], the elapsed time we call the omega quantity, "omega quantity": 953.0 min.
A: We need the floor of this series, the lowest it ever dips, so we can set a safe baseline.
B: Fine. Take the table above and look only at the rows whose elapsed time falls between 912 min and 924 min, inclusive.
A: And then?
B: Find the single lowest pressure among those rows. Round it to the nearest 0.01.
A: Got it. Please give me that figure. 1.29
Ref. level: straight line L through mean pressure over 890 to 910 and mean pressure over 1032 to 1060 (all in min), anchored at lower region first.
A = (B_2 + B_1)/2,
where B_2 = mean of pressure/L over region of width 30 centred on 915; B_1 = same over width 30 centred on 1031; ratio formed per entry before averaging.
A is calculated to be 1.016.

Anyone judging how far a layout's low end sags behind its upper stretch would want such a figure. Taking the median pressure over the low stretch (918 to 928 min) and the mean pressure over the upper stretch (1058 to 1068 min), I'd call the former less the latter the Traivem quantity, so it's 0.27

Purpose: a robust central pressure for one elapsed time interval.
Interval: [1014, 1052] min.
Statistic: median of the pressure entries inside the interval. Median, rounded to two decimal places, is 1.11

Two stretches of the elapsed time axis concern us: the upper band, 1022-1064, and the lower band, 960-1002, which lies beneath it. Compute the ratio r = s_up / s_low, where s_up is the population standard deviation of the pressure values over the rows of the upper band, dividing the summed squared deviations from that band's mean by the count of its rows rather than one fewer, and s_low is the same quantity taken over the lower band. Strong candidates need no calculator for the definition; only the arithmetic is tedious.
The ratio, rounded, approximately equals 0.93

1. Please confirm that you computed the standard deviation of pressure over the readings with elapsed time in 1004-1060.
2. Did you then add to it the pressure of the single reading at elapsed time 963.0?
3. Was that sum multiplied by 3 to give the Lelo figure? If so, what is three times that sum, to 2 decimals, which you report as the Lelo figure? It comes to 4.24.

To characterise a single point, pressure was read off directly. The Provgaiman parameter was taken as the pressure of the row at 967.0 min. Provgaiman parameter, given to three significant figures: 1.28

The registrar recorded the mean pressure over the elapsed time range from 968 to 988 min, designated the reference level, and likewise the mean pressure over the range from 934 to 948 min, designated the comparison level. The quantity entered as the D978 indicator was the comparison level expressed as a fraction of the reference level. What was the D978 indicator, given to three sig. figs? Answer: 1.13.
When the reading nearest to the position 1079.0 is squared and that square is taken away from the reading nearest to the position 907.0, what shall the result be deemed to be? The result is 0.3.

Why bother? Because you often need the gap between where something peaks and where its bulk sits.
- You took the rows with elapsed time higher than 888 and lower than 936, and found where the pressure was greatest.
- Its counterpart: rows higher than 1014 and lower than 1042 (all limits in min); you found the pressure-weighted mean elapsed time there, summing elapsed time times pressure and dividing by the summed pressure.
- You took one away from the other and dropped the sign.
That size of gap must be 97.0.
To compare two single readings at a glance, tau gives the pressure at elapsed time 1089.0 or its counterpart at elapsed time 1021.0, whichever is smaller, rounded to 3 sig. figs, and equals 1.11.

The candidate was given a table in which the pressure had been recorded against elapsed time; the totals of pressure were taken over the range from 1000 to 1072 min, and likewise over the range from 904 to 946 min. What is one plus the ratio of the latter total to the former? 1.7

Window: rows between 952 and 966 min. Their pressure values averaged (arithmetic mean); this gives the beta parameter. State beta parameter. 1.34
